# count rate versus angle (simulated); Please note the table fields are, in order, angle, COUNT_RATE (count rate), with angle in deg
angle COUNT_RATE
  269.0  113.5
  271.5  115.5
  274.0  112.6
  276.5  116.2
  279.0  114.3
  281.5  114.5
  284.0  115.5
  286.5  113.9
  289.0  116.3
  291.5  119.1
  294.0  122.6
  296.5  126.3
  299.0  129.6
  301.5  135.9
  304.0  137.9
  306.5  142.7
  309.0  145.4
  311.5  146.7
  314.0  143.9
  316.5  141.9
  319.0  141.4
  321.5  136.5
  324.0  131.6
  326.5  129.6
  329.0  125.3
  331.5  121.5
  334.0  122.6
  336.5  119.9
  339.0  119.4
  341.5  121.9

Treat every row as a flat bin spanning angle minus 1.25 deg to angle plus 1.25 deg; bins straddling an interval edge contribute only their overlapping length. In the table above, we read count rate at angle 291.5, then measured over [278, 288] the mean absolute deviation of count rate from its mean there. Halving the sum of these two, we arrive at 59.8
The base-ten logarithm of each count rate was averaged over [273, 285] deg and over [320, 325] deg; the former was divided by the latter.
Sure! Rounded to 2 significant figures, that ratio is 0.97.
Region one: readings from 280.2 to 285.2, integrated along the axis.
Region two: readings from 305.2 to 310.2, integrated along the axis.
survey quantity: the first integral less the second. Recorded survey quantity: -145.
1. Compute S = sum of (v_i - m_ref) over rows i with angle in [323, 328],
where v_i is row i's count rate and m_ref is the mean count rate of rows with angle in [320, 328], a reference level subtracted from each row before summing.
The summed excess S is -4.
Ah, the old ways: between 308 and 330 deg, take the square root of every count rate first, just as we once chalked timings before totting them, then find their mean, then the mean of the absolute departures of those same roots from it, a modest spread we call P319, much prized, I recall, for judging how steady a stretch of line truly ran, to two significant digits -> 0.28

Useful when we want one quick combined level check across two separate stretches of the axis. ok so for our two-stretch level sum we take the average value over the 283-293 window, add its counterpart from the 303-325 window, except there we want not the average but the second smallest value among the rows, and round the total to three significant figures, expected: 253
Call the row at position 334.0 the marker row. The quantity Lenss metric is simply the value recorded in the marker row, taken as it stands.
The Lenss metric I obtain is 122.6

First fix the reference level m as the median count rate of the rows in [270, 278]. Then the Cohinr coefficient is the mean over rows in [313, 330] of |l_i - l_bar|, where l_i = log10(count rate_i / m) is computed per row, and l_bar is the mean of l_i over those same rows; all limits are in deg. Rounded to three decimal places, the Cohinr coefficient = 0.019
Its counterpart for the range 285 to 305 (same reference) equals 0.025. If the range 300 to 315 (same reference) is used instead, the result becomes 0.011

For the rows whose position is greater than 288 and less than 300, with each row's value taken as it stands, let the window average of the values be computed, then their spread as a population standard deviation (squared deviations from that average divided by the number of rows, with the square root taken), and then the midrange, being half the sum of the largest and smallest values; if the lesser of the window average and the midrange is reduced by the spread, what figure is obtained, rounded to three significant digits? 118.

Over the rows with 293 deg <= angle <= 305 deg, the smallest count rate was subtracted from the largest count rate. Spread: 15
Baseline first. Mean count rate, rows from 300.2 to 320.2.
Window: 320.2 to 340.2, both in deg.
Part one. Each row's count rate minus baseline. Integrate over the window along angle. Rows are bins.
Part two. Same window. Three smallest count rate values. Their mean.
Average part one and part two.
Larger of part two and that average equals 120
